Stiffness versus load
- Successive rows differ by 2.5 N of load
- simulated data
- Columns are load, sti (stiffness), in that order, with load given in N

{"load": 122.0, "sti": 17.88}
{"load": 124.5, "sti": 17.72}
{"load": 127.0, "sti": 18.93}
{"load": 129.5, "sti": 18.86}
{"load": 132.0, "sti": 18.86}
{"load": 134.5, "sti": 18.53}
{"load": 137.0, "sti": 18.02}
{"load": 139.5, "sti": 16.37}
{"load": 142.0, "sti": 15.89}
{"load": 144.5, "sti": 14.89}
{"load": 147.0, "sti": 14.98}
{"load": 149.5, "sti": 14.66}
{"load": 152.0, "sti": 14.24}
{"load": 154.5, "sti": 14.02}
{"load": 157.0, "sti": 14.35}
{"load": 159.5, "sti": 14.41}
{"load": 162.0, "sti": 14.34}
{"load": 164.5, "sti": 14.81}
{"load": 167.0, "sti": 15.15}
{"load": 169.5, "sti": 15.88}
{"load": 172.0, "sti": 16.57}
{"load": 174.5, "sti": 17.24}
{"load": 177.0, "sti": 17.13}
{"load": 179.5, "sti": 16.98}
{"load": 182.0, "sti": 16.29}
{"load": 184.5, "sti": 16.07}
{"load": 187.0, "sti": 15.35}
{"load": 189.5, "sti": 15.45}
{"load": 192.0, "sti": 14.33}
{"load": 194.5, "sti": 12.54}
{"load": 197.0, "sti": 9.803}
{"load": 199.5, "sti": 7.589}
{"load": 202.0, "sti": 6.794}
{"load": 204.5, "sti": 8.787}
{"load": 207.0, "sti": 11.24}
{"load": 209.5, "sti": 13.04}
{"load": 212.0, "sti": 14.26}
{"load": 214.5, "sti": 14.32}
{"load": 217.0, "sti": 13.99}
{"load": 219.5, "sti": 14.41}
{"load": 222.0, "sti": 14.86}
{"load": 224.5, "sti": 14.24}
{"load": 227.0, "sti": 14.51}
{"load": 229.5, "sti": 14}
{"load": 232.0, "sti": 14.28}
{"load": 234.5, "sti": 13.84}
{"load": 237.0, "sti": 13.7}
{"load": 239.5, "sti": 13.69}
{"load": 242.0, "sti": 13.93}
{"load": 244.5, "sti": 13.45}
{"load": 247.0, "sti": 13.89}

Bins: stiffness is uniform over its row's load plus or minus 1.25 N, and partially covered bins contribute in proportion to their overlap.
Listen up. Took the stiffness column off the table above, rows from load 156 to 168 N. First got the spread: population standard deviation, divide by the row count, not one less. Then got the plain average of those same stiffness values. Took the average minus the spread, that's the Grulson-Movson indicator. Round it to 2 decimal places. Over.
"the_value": 14.29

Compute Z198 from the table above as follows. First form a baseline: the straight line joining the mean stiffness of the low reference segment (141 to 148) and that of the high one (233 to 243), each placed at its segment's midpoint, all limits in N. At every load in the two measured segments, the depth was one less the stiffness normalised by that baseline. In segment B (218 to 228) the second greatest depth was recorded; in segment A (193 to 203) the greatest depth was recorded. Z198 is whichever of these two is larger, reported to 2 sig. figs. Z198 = 0.53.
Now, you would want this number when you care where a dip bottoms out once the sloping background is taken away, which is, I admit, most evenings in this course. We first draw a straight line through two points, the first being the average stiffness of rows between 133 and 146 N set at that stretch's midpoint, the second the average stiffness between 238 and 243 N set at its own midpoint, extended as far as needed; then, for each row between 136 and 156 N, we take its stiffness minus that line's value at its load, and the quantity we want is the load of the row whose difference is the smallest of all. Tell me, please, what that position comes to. 154.5 N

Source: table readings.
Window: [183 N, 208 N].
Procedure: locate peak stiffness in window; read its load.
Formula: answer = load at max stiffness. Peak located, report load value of 184.5 N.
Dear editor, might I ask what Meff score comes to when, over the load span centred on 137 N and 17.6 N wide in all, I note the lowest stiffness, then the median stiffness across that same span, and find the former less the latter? -3.13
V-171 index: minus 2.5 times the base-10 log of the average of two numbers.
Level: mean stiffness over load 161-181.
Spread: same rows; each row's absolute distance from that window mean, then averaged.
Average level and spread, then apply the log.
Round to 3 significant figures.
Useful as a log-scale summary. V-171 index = -2.32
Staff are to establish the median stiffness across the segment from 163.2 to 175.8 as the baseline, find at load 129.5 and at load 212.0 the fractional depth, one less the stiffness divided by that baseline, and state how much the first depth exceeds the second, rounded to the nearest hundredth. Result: -0.29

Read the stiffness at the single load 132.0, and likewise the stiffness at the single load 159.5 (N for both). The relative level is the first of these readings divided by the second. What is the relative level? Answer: 1.31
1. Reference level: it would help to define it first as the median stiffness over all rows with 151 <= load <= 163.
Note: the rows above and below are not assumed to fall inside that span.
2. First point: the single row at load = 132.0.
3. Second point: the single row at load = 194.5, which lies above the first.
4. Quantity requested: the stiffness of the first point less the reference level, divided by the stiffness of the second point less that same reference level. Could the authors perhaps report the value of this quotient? -2.5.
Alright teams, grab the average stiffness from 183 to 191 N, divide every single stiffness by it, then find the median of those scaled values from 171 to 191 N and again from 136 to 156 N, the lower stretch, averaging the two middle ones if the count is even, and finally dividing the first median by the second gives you 1.10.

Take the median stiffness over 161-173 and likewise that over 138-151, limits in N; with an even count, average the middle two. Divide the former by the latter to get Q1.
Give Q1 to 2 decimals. 1.01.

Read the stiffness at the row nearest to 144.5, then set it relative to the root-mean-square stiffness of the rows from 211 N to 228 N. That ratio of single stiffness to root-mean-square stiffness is 1.04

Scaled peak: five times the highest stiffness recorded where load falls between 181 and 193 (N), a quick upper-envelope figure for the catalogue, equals 81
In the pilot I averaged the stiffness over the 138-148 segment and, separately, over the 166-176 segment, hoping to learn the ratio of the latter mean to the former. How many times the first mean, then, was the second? 1.04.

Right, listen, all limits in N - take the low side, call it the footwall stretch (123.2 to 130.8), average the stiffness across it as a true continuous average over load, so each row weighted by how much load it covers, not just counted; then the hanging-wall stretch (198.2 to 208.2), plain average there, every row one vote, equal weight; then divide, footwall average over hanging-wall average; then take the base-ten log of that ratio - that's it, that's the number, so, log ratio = 0.33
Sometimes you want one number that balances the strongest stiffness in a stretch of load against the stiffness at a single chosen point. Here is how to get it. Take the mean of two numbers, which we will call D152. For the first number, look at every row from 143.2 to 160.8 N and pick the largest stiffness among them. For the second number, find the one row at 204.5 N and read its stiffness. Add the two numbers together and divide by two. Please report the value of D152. 11.9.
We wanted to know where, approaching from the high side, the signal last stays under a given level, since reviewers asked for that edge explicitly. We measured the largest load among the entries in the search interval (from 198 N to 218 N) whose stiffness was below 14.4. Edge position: 217.0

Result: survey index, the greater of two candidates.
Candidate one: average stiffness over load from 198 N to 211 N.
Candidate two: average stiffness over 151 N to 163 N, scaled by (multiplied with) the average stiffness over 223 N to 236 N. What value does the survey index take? 202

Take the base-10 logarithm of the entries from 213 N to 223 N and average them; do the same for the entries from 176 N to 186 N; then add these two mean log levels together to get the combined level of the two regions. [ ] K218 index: 2.38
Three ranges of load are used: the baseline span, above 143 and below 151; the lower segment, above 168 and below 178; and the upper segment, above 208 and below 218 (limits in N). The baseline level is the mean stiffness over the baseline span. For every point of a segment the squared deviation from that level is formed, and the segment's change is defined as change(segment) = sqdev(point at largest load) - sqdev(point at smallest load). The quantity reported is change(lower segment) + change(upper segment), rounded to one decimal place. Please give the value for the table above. 1.6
